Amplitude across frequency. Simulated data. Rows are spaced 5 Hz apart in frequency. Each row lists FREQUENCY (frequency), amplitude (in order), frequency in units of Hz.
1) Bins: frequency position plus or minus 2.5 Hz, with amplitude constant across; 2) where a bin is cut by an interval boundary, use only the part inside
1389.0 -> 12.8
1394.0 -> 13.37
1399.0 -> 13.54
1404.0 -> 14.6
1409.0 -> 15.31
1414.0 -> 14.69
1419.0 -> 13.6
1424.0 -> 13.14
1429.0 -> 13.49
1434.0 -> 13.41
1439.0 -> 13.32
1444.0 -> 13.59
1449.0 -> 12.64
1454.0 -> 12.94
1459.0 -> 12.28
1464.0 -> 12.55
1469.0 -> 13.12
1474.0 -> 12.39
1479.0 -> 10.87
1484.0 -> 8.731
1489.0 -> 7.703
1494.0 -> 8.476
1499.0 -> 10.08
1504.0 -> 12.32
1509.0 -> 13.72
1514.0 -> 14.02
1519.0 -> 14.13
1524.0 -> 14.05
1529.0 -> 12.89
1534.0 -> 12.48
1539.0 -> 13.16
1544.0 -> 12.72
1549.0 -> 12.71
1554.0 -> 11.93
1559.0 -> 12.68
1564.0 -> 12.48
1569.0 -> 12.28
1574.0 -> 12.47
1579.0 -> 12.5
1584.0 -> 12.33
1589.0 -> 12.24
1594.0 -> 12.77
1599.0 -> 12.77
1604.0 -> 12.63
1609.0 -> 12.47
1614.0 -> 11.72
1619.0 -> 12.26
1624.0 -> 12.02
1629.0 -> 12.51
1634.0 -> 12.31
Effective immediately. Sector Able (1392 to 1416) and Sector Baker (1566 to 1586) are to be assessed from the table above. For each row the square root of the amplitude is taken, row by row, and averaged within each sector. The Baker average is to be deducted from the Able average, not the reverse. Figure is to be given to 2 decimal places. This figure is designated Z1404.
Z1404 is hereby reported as 0.26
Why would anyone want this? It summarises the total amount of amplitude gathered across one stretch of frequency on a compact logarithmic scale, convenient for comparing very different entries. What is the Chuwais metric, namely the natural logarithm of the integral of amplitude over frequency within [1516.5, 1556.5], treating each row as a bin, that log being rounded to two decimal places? 6.25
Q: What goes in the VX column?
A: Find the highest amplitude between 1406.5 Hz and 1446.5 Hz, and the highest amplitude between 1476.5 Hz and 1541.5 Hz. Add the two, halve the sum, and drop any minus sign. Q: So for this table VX 14.7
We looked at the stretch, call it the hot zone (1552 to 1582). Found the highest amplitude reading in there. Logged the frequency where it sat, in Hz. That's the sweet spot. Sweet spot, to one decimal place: 1559.0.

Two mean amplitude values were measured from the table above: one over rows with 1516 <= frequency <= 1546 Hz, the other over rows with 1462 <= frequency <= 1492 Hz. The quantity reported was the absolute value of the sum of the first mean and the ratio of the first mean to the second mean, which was 14.5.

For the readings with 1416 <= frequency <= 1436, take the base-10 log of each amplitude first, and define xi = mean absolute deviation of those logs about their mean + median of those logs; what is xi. 1.133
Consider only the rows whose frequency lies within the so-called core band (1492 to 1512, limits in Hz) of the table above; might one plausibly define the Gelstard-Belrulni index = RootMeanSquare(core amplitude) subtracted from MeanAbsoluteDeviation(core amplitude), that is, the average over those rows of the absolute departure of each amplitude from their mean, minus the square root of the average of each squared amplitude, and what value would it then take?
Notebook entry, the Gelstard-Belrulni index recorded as -9.5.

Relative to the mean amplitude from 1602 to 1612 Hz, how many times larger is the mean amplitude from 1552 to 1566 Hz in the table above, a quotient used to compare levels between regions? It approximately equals 0.99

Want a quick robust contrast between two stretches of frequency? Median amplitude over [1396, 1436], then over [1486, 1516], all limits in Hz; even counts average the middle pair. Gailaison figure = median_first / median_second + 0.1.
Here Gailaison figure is 1.31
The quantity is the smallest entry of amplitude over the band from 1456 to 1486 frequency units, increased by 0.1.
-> 8.8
